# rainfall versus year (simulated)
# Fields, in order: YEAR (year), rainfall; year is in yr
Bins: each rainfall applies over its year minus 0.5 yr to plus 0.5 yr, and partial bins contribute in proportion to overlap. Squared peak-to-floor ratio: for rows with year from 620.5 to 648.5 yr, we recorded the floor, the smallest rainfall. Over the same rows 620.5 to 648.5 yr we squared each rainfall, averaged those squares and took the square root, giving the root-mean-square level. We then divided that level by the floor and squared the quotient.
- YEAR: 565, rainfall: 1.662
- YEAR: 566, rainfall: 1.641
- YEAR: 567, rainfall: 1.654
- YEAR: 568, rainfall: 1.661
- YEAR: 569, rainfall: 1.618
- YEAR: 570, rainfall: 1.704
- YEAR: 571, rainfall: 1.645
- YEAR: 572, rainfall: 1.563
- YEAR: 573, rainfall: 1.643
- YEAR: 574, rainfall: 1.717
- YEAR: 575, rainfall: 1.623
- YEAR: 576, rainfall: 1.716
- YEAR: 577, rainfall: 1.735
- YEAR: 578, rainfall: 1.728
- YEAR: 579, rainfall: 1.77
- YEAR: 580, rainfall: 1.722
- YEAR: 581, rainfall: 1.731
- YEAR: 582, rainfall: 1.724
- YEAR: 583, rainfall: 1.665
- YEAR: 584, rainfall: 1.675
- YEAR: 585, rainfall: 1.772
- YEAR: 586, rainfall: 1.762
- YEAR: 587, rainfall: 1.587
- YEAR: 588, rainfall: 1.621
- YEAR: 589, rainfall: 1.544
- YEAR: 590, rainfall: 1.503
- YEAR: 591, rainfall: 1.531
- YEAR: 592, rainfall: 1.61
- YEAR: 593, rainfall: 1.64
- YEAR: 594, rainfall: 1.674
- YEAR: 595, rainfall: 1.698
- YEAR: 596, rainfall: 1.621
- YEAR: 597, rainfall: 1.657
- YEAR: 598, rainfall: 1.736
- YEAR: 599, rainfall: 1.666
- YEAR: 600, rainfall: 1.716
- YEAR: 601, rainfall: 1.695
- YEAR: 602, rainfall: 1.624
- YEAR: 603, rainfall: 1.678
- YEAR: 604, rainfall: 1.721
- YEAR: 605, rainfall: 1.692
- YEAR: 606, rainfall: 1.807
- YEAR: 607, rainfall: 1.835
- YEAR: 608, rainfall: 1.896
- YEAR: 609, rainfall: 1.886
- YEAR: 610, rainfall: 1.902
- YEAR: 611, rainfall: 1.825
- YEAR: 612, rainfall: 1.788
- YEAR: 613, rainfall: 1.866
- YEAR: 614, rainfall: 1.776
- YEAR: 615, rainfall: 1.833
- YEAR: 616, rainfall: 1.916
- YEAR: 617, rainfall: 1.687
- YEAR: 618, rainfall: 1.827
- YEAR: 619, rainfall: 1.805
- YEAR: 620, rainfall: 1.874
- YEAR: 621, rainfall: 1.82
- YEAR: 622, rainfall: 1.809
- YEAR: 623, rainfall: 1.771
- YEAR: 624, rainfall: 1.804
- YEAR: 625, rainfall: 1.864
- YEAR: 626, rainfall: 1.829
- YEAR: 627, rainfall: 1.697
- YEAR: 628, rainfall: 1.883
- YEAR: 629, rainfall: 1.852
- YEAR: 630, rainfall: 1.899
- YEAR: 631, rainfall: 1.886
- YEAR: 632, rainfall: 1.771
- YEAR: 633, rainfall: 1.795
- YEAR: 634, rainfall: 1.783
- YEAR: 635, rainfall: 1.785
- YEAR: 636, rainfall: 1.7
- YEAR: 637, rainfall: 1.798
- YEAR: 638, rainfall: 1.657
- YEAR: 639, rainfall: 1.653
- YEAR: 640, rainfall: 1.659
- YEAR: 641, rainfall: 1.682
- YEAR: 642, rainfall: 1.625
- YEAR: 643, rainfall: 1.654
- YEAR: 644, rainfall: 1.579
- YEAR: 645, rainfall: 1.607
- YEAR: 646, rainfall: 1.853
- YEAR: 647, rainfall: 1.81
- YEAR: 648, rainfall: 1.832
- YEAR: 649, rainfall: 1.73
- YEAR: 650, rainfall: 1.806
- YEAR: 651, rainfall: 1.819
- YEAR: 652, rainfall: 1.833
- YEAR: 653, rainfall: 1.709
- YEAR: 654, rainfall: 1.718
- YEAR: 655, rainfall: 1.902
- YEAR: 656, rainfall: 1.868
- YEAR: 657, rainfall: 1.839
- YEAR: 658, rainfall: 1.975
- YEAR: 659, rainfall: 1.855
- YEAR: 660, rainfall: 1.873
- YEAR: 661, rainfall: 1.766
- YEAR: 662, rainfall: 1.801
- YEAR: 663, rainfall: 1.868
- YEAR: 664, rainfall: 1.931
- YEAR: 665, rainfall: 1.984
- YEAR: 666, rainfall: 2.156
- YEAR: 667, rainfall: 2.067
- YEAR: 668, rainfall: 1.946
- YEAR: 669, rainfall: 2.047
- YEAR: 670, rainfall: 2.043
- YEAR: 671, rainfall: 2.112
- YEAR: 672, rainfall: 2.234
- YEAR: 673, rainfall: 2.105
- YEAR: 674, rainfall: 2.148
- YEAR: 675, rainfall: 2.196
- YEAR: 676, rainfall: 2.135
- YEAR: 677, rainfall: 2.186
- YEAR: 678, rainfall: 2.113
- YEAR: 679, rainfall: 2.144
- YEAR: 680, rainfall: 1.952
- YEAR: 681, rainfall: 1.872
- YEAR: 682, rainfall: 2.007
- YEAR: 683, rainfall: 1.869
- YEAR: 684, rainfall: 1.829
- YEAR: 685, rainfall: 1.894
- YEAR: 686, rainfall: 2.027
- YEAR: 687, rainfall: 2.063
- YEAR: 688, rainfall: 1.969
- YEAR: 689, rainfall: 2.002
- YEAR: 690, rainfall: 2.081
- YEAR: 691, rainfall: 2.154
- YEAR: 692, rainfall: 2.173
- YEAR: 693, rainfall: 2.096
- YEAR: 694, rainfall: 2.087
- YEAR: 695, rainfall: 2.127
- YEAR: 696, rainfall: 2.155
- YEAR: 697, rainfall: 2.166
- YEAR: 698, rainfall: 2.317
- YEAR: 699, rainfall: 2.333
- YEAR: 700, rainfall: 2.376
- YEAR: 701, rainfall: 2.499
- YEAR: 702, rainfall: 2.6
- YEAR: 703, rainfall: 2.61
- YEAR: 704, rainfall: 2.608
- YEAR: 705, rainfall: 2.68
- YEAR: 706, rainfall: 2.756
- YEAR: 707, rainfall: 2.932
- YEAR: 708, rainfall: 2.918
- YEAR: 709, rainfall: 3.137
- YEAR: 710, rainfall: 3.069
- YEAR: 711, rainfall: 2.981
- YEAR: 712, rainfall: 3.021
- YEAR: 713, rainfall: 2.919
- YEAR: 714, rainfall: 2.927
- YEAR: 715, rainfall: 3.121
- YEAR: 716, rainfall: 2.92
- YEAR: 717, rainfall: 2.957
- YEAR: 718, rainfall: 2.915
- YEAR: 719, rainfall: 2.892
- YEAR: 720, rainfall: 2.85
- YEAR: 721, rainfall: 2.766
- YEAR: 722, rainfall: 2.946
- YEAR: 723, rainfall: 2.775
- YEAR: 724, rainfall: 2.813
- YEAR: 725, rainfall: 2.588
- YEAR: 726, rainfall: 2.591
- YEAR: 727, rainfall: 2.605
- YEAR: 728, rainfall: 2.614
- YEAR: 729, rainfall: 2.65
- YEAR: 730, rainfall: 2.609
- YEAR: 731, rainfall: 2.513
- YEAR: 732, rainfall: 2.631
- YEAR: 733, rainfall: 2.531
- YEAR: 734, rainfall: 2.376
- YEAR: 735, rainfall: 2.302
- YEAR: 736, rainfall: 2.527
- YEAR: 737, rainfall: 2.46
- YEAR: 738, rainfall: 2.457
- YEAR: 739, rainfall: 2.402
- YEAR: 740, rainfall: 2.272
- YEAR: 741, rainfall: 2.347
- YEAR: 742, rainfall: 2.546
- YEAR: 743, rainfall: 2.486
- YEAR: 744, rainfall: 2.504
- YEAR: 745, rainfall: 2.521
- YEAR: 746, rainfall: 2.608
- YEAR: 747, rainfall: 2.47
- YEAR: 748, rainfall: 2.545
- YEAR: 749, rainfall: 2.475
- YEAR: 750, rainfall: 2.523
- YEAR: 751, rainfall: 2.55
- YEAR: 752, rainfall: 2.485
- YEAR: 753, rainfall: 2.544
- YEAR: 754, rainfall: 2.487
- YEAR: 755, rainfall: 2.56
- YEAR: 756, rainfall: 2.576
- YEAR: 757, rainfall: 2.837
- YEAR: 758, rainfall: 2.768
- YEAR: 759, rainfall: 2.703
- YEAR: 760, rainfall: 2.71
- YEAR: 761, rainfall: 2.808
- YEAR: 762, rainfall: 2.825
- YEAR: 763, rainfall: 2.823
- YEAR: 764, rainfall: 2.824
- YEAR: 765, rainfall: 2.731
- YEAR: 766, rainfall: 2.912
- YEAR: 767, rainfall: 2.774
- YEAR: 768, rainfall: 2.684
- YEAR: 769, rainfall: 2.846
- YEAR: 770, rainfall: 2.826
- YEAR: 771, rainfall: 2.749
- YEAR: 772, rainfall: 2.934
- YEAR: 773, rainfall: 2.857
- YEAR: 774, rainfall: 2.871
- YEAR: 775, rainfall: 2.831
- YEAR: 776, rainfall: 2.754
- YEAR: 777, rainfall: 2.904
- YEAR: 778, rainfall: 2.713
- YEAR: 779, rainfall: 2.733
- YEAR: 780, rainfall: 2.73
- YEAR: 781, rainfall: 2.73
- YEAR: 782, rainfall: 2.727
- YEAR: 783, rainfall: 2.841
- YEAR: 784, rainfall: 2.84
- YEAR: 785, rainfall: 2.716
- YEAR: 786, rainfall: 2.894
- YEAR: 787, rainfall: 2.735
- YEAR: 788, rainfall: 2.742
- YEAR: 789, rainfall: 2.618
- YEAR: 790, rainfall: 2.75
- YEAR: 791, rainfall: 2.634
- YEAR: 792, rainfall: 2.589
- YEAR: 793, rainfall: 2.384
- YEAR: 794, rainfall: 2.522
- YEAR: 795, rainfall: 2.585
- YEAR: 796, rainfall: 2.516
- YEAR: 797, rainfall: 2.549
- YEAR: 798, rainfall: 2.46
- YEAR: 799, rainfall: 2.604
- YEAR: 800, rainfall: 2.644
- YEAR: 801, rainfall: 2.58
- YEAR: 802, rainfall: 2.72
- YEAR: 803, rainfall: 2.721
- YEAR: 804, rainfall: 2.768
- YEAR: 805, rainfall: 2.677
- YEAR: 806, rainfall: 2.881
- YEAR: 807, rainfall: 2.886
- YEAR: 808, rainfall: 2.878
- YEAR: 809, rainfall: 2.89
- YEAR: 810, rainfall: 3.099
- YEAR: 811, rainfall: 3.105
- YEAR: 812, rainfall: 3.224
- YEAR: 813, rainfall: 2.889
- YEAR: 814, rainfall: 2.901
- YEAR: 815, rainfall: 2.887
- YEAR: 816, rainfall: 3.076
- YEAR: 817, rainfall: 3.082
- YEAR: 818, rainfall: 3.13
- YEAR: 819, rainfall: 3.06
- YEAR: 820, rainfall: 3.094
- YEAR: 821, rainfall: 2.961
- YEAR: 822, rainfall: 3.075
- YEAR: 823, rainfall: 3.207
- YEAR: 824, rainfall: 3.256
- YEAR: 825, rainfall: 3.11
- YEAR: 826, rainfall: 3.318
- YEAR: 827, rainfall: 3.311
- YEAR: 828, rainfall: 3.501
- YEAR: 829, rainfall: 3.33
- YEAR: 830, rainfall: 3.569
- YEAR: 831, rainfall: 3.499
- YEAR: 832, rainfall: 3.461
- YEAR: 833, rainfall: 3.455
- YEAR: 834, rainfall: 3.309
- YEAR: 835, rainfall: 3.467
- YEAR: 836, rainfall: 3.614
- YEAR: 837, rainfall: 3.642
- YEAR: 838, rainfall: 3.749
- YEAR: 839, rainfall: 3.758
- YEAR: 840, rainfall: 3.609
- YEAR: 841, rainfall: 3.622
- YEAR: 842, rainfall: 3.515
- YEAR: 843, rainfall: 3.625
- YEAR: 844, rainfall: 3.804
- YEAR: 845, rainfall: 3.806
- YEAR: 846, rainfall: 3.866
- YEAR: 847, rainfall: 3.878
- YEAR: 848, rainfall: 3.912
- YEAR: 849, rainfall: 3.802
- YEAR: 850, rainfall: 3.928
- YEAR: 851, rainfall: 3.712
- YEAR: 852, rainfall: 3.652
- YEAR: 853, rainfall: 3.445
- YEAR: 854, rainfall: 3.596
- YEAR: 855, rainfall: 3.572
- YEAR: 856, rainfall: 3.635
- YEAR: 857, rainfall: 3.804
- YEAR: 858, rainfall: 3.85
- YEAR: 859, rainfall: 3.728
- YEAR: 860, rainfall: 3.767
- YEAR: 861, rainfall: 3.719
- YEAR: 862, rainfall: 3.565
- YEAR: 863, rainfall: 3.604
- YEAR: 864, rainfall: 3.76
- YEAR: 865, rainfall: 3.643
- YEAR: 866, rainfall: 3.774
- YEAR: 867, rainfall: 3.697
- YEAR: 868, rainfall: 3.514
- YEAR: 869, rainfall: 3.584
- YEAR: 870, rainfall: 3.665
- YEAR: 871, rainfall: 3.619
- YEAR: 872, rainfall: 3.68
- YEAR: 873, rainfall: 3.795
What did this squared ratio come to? 1.25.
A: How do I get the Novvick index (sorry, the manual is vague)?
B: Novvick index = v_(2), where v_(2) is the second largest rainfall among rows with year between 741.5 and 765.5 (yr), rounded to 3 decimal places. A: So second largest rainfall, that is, 2.825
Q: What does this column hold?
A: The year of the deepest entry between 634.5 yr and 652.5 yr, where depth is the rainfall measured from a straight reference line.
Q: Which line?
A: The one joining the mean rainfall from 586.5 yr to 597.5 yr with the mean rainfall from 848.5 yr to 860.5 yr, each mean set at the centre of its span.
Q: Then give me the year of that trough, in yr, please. 644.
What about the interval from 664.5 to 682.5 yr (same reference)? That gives 681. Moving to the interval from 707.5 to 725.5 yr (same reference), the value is 725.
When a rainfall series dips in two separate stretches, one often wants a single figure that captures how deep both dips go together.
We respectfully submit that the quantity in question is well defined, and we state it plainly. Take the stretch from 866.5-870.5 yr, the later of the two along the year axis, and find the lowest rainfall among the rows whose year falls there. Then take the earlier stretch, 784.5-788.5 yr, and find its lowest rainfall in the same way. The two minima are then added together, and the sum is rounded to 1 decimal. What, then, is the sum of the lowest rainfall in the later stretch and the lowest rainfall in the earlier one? 6.2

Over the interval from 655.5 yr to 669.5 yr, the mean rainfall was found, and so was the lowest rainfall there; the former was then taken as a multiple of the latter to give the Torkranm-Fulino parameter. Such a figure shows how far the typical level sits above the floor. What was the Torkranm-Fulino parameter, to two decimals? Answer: 1.09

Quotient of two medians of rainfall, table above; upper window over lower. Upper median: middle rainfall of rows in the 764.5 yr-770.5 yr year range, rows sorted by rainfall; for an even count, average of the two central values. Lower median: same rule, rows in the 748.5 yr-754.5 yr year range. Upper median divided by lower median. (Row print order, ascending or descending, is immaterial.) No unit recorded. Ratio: 1.1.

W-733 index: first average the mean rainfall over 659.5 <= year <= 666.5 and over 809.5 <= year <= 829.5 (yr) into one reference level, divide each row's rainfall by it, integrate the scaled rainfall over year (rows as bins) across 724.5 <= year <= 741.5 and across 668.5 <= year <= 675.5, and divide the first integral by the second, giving 2.9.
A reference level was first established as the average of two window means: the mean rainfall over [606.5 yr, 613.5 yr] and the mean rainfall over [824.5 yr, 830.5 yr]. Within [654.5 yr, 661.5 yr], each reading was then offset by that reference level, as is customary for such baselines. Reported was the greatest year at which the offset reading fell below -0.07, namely 661 yr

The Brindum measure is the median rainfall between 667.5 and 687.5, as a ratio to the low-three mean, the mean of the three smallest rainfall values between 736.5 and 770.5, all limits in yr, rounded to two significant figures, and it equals 0.88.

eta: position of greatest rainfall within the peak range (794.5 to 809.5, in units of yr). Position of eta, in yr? 809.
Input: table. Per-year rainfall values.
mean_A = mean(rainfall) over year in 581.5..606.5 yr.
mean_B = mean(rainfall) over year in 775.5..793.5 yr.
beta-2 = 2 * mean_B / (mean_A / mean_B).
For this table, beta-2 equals 8.9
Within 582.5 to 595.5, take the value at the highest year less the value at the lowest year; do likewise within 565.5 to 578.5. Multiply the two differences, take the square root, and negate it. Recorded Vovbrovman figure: -0.05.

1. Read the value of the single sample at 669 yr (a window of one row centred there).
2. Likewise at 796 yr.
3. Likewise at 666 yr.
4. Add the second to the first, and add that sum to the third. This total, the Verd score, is 6.7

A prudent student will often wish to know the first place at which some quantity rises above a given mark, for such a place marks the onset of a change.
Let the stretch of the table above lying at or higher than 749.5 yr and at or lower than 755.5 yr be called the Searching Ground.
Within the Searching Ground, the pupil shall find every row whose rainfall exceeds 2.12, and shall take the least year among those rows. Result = 750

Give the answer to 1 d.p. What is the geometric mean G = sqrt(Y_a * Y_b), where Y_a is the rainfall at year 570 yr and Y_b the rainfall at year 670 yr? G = 1.9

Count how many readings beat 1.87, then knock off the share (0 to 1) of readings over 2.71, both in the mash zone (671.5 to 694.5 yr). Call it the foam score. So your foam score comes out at 21.0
